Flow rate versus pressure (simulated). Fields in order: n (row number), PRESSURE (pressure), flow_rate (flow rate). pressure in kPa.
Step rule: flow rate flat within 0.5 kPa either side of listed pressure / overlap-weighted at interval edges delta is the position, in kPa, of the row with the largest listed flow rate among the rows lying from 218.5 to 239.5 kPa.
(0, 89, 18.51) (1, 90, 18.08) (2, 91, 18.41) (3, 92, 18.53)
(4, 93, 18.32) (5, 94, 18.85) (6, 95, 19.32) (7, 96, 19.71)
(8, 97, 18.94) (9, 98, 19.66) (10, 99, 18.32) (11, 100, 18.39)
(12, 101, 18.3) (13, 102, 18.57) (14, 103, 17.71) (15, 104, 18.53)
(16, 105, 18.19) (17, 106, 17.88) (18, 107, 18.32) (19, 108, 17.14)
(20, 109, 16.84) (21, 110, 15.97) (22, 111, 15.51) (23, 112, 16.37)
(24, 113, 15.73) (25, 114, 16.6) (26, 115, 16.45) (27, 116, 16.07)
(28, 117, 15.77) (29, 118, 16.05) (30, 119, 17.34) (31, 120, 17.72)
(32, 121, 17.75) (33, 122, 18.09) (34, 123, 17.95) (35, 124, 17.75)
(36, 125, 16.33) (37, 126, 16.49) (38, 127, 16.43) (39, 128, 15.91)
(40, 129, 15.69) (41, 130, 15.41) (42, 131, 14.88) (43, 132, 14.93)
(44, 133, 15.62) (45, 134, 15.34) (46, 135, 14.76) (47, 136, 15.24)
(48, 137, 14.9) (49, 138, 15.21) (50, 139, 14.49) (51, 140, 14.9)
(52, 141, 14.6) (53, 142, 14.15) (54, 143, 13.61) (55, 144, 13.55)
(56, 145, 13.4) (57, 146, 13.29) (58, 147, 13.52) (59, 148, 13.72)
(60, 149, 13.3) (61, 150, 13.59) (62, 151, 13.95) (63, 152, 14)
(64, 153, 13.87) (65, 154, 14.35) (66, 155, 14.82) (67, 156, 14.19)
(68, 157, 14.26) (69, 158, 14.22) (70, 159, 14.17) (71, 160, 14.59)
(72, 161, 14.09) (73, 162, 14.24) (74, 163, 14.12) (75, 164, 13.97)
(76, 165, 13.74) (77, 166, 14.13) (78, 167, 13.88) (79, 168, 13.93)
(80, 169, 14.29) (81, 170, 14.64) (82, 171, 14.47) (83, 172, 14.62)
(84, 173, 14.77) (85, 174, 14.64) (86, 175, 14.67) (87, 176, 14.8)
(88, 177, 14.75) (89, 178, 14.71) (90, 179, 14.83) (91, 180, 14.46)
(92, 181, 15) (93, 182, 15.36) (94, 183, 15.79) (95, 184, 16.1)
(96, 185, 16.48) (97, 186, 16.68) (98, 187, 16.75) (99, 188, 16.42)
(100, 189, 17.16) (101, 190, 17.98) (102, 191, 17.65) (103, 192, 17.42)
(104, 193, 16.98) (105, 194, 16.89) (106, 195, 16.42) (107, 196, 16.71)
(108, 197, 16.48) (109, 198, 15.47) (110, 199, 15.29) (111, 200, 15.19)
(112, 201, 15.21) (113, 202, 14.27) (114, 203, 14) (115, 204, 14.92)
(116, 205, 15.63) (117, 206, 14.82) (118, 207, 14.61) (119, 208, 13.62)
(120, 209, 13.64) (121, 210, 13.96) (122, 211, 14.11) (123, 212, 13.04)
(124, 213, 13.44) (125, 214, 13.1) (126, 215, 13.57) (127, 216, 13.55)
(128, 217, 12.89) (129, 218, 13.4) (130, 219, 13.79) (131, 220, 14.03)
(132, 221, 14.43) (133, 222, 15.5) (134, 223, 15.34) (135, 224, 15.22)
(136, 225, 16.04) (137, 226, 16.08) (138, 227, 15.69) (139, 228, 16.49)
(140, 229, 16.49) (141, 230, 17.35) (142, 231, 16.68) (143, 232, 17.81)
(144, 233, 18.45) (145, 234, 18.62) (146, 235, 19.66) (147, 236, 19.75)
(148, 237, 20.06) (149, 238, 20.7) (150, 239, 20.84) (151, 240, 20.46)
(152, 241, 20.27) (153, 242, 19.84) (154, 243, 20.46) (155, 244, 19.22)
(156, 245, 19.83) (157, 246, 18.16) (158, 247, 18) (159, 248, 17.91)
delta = 239 kPa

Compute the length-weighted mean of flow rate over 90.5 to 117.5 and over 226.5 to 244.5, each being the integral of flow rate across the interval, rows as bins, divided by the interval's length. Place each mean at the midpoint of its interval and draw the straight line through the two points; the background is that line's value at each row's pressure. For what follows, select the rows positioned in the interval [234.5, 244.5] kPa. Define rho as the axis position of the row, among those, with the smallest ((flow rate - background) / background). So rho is 244 kPa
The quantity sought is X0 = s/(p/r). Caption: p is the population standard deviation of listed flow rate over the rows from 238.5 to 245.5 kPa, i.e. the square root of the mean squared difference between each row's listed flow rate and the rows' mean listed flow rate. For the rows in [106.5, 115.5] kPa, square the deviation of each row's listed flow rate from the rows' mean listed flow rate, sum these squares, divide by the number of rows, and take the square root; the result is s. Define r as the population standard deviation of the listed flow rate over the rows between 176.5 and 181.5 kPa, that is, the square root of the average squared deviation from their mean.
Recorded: 0.3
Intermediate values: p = 0.5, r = 0.2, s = 0.80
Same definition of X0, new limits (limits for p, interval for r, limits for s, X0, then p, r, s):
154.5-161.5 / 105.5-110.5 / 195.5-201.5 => 2.1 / 0.2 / 0.8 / 0.63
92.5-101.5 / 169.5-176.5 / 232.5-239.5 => 0.2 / 0.5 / 0.1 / 0.86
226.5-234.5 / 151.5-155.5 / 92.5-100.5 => 0.2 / 1.0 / 0.4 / 0.54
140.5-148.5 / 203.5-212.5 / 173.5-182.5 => 0.4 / 0.4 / 0.8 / 0.24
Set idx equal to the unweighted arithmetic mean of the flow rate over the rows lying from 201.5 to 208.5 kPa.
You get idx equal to 14.6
